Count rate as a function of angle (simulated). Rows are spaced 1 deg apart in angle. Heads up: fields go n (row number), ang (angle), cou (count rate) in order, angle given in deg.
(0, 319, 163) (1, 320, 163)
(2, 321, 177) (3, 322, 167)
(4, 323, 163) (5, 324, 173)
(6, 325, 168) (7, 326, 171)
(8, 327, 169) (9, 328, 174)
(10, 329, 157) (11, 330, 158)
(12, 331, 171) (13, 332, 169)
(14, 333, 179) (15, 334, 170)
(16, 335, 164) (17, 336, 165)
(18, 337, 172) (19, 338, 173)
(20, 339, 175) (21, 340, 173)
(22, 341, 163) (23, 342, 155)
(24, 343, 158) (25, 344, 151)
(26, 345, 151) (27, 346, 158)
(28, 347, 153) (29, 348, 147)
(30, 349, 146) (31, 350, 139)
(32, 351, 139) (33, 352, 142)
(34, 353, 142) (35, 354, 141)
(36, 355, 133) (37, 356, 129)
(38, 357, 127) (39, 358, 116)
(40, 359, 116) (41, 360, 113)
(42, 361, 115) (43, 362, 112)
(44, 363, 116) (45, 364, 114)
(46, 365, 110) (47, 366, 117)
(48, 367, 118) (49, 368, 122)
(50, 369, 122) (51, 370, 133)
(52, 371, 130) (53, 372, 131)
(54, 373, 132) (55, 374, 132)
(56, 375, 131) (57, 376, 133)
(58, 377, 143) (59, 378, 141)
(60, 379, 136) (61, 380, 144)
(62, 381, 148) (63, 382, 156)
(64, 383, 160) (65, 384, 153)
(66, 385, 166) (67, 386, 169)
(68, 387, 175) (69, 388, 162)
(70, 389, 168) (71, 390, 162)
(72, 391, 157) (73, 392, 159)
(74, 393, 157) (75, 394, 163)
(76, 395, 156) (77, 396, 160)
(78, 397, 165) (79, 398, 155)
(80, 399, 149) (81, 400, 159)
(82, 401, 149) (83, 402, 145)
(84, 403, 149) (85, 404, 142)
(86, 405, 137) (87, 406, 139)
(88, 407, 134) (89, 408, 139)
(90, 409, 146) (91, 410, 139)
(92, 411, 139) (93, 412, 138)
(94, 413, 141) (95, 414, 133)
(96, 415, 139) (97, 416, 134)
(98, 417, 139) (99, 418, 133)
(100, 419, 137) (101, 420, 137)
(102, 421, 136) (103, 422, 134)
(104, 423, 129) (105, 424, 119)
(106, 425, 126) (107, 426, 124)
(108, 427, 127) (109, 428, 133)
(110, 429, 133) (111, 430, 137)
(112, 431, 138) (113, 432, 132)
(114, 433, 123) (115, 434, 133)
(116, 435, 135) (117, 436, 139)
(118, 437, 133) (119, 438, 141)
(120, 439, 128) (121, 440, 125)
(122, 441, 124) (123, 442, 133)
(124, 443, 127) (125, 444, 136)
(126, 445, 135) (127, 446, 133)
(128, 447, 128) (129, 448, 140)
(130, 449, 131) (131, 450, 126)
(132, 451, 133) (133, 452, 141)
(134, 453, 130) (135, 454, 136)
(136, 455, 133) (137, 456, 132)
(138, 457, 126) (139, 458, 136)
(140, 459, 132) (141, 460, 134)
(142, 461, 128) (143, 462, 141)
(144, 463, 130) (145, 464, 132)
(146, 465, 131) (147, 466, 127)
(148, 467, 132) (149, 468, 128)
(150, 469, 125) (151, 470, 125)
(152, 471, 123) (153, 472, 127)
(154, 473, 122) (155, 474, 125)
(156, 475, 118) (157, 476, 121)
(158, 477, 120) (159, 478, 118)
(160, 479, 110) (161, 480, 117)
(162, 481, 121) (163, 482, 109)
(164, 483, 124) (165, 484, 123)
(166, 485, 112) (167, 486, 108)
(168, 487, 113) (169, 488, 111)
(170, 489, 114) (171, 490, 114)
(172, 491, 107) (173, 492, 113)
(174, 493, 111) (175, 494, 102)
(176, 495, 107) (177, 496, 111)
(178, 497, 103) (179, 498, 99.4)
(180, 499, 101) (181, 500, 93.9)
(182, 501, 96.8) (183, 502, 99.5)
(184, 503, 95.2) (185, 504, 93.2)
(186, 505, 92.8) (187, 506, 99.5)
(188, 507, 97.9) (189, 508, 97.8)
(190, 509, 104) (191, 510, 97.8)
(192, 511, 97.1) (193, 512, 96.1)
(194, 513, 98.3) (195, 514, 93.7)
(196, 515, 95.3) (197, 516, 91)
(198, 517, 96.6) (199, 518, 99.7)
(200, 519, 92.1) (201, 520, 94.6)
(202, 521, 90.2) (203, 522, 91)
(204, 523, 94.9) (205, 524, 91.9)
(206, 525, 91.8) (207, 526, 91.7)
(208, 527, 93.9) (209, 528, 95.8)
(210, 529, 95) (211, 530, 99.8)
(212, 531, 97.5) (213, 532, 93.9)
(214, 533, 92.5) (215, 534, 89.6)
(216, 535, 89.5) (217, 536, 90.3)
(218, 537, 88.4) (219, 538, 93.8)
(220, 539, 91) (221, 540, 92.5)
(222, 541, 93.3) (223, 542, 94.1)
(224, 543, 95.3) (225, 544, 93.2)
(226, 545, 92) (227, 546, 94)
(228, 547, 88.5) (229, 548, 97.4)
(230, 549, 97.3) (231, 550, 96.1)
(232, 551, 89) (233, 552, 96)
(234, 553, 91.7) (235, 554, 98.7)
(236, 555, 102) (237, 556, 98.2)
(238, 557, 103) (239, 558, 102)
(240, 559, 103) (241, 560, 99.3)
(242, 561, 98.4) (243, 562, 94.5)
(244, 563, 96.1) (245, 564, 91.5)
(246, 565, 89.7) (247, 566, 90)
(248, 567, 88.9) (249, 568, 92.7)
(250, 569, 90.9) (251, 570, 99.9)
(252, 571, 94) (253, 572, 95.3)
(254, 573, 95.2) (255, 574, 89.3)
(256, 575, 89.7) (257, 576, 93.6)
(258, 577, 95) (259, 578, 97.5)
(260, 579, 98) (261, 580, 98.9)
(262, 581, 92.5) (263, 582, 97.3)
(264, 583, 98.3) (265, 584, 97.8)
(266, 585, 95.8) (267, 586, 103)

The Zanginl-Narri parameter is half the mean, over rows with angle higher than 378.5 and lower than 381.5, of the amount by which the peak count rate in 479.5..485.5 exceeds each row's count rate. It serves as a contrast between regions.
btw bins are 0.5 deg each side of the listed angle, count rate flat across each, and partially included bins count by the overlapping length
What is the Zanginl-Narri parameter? -9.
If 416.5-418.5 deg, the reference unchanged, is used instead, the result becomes -6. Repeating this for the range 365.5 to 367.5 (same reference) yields 3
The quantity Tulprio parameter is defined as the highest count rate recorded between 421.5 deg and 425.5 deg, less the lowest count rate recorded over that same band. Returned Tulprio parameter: 15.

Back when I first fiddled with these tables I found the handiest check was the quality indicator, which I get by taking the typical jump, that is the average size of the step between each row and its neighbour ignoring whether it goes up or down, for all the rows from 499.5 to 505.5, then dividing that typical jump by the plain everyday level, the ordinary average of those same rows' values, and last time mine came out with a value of 0.026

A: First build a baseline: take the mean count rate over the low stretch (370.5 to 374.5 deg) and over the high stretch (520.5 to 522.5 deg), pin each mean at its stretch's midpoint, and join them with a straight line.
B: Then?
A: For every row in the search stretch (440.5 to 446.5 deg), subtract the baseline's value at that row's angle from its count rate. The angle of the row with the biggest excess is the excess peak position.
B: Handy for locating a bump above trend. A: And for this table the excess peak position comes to 444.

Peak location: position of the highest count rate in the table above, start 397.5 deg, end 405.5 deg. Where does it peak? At 400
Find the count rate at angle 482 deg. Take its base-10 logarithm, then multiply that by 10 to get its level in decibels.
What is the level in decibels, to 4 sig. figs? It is 20.37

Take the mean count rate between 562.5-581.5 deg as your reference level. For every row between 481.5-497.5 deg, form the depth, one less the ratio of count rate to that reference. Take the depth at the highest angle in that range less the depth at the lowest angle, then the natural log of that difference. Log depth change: -2.75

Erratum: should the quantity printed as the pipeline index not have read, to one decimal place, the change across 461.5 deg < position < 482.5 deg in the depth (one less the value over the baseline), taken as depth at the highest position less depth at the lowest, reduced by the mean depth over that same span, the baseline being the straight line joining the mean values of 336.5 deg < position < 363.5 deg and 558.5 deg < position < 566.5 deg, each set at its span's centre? 0.3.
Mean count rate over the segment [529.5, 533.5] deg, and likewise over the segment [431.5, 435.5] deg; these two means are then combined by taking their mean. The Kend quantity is 113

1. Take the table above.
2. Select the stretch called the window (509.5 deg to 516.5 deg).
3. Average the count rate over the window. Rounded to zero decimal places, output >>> 96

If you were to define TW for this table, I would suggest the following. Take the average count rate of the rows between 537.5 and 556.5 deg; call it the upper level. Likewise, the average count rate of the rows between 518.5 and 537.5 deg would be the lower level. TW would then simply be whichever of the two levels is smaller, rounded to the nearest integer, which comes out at 93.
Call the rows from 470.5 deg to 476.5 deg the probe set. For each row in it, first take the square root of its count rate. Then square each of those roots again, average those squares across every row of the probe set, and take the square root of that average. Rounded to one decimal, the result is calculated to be 11.1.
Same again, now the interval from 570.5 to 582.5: 9.7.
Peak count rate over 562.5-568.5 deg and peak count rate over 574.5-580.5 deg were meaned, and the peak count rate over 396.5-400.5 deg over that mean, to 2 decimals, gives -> 1.69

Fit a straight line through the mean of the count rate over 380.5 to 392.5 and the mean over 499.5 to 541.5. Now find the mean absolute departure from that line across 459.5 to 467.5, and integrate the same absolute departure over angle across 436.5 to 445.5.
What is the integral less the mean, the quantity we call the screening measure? 39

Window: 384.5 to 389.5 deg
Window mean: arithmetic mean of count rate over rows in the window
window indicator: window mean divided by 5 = 34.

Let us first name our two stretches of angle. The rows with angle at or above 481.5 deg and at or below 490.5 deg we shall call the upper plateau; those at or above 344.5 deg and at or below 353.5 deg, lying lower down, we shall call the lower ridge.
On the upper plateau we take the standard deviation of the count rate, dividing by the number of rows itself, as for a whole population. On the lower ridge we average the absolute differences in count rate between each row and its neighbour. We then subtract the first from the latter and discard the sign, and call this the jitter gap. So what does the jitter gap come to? 1.7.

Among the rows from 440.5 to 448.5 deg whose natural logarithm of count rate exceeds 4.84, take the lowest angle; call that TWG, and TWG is 442 deg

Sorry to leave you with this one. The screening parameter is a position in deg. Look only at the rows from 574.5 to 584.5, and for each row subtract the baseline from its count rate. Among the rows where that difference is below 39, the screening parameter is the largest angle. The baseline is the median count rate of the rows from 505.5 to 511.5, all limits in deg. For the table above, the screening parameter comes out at 584 deg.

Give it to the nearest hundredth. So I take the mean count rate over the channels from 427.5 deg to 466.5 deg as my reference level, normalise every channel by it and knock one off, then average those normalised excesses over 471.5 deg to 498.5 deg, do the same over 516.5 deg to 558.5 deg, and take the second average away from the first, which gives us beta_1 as 0.15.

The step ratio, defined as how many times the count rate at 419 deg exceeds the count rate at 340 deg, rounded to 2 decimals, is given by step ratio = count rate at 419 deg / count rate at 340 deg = 0.79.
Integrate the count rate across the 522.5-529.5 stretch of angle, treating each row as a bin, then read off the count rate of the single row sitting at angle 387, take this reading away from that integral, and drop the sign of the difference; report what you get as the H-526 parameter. 480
